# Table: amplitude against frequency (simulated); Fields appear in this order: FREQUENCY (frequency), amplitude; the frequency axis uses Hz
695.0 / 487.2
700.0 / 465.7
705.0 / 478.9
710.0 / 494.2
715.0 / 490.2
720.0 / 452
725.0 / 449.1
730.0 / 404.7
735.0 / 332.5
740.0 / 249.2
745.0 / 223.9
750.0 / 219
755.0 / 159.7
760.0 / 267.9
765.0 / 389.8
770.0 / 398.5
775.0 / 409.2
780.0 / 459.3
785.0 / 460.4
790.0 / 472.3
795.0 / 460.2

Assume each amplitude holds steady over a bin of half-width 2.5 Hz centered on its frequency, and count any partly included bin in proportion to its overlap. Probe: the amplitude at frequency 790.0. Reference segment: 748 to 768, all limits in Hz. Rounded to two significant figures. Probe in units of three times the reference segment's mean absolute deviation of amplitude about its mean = 2.3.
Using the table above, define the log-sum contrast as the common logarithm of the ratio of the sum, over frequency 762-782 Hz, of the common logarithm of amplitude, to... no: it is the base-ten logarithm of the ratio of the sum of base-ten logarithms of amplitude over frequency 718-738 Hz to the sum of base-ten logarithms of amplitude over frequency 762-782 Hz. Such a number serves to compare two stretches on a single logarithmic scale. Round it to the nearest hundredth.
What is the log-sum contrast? 0.00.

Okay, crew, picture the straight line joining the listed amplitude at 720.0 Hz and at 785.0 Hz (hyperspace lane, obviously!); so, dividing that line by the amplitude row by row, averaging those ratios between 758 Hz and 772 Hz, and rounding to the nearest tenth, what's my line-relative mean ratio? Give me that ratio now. 1.3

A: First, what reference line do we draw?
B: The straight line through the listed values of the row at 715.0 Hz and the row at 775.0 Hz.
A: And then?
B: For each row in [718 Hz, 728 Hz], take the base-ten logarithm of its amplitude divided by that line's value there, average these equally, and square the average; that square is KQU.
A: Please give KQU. 0.00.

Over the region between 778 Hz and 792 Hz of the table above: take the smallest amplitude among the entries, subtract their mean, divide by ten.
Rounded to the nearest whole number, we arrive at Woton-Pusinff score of 0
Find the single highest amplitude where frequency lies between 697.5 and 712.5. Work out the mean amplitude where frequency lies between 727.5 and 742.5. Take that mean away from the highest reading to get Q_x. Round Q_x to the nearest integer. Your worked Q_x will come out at 165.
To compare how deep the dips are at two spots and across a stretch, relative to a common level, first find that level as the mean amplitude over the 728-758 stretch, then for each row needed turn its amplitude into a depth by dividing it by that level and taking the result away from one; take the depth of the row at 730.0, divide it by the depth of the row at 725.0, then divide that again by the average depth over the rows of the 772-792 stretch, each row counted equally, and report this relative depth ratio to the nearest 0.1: -1.1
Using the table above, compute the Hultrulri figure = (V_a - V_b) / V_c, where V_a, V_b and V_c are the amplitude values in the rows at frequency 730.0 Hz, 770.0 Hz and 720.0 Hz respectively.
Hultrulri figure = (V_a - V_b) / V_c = 0.01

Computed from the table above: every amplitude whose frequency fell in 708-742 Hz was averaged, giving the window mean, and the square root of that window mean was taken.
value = 20.3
